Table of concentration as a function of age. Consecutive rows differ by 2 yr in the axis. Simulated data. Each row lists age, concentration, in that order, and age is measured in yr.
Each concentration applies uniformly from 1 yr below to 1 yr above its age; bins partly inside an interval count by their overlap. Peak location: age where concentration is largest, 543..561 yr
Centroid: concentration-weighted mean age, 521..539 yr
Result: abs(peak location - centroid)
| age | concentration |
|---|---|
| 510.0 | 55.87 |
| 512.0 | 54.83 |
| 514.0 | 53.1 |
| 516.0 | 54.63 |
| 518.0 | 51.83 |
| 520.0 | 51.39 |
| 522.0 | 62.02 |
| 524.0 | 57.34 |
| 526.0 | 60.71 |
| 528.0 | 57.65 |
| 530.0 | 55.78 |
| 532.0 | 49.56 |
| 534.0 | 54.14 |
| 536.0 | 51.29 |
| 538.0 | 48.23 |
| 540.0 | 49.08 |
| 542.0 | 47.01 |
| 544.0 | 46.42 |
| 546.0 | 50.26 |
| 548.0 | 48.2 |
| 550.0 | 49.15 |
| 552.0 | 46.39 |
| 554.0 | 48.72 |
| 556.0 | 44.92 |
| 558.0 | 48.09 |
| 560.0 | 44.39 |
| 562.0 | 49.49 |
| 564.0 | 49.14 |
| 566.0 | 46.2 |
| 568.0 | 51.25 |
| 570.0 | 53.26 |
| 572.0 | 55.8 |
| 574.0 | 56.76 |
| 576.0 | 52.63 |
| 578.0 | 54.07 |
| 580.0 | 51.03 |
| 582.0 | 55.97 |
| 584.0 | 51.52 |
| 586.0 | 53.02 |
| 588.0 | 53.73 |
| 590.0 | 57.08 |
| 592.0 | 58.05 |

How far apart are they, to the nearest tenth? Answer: 16.4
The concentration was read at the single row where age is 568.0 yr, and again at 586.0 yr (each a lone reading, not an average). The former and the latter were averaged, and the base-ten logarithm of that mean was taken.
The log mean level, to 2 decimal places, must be 1.72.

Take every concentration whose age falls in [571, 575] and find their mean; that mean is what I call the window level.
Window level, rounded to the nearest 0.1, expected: 56.3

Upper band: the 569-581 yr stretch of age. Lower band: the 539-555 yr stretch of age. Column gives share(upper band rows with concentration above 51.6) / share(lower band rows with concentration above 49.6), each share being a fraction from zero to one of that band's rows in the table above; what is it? 6.7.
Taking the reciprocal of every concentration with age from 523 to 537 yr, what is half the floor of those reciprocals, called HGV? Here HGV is 0.0082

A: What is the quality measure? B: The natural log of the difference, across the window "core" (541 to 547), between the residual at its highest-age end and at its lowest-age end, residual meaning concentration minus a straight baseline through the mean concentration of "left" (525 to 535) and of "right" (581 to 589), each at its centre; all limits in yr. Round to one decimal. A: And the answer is 1.2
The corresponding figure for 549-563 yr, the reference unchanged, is -0.3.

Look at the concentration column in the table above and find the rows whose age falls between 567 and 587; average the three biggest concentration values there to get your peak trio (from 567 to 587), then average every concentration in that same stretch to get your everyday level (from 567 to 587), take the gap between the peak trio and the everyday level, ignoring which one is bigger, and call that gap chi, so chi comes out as 2.6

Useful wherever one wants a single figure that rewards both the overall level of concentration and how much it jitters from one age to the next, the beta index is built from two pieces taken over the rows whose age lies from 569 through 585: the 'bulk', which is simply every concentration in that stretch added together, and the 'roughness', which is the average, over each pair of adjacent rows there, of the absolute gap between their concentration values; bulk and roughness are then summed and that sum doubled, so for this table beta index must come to 868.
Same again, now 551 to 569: 864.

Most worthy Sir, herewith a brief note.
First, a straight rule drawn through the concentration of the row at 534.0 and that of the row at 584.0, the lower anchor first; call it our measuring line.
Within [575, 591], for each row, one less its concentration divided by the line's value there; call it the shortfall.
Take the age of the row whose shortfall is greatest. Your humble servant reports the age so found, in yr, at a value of 580.0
